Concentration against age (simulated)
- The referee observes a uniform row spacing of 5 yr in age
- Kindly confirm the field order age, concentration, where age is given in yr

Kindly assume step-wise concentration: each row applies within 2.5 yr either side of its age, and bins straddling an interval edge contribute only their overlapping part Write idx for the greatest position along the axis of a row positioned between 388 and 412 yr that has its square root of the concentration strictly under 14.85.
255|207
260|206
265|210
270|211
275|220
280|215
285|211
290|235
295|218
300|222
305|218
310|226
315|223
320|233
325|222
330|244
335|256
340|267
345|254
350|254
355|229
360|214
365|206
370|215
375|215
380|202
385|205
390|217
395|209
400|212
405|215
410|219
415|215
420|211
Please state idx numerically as 410 yr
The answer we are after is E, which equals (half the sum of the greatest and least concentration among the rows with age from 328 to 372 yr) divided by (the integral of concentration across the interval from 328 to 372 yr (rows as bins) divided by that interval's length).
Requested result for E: 0.99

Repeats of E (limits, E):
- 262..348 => 1.04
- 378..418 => 0.99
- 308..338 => 1.02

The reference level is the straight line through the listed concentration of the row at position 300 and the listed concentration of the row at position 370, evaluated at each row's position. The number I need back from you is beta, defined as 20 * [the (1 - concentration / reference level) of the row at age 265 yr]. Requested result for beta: 1.4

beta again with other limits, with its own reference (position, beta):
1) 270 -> 1.2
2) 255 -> 1.7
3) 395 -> 0.3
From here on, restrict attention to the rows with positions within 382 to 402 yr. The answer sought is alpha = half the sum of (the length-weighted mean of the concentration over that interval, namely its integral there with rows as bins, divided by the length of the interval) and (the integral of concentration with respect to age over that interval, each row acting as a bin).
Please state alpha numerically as 2210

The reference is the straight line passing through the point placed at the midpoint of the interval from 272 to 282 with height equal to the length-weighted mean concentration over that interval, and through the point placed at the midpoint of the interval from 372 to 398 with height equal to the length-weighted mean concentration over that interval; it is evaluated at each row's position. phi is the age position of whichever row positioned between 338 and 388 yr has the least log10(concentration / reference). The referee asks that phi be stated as 380 yr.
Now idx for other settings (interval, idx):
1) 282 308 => 305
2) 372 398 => 395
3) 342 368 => 365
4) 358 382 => 380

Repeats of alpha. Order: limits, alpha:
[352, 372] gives 2278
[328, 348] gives 2683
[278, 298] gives 2309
